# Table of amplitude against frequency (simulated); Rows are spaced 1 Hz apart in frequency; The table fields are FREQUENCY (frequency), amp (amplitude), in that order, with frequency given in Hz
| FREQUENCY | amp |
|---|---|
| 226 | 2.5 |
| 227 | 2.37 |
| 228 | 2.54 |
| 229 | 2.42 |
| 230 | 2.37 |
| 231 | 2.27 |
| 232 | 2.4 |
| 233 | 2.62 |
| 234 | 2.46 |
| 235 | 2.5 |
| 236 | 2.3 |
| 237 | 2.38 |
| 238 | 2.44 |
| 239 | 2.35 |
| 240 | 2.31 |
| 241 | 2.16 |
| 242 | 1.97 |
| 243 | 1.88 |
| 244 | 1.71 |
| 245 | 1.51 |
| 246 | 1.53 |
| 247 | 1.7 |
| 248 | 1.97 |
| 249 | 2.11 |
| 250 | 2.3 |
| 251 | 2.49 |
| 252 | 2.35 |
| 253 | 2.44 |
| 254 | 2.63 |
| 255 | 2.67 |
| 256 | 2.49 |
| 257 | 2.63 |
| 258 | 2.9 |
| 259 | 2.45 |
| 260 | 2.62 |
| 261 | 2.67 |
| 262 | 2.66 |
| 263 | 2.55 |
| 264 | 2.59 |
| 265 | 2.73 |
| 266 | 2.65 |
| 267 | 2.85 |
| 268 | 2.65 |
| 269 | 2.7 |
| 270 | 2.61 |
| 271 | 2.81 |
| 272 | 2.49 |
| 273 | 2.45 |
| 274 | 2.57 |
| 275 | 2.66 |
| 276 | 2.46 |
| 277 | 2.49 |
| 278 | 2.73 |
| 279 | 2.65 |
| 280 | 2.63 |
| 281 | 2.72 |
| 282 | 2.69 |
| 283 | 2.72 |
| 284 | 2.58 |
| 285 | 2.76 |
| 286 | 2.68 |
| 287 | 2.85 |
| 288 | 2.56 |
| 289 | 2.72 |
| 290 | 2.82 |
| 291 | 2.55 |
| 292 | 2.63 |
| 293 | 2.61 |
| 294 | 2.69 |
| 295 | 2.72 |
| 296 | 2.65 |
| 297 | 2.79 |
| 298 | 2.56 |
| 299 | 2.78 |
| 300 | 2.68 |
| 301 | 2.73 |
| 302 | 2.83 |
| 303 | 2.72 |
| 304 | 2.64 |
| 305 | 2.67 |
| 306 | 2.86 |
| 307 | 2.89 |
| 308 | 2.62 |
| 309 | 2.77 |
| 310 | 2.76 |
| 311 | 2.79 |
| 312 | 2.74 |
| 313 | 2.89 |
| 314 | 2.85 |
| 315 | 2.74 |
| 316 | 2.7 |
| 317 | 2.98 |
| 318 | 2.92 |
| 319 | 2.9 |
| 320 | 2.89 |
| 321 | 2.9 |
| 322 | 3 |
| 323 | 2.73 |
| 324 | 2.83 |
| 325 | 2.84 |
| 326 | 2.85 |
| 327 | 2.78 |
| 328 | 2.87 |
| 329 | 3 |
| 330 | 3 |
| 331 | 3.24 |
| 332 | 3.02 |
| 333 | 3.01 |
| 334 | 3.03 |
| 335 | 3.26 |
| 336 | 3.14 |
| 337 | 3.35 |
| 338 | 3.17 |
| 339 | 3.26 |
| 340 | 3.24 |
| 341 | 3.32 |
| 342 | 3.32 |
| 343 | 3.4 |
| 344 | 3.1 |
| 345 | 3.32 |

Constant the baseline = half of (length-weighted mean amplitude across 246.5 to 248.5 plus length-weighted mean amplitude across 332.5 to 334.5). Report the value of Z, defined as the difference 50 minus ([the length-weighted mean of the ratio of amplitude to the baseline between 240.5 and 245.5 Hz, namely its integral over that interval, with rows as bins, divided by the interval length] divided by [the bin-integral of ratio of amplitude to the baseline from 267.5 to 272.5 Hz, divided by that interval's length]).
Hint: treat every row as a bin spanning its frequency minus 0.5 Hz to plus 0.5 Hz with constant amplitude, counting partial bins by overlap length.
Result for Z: 49.3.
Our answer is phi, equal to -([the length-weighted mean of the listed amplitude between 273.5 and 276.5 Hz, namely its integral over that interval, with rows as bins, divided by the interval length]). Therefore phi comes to -2.56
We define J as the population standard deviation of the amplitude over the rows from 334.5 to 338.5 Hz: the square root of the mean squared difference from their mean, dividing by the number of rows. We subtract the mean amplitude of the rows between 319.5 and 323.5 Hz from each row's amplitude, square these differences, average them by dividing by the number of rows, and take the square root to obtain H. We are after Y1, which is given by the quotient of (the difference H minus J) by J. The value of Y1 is 0.18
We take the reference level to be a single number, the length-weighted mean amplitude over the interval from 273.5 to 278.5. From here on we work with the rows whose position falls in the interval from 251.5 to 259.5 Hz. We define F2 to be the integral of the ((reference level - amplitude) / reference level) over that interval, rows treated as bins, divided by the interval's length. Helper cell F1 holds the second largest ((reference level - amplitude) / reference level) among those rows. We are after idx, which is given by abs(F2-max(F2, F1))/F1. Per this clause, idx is 0.9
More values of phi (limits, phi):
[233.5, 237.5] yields -2.41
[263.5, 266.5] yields -2.66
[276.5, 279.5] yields -2.62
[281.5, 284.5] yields -2.66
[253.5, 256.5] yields -2.60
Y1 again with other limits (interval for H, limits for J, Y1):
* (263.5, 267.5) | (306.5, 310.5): 0.02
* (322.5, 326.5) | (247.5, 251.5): -0.75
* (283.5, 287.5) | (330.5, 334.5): 0.04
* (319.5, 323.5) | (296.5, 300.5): 0.04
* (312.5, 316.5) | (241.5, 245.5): -0.56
